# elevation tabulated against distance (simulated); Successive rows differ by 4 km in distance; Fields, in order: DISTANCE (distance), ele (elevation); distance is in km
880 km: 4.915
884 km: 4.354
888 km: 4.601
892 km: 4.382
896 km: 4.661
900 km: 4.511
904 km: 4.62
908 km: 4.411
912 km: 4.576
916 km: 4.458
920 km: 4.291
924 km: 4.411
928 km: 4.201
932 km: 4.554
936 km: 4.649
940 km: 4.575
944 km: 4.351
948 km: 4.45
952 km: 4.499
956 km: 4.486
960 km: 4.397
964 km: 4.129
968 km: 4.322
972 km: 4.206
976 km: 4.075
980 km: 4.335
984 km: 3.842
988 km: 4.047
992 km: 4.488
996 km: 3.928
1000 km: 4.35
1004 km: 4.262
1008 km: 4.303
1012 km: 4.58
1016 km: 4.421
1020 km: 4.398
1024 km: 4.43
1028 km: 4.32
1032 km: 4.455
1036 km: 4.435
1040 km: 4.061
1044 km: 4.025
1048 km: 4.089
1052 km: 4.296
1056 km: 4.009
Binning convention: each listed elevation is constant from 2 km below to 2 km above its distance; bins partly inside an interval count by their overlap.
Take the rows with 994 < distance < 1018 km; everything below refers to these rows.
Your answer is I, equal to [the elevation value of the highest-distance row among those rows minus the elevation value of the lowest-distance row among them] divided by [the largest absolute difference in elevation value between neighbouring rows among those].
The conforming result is 1.17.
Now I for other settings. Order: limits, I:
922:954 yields 0.25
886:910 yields -0.68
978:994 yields 0.31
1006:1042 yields -0.65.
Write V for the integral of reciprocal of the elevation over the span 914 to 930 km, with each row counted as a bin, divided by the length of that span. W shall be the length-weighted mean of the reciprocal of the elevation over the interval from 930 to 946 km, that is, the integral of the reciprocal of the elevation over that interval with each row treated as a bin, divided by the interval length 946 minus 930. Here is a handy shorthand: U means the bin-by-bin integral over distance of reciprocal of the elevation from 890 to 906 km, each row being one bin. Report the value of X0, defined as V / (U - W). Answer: 0.0698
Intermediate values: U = 3.52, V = 0.231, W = 0.221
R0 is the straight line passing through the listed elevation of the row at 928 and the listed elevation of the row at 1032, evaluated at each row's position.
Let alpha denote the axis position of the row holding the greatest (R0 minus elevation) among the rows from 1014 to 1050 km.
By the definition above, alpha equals 1044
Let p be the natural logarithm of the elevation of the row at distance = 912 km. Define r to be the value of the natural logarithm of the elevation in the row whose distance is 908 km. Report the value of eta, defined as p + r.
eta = 3.00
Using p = 1.52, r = 1.48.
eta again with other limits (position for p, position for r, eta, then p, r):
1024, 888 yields 3.01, 1.49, 1.53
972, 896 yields 2.98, 1.44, 1.54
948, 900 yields 3.00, 1.49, 1.51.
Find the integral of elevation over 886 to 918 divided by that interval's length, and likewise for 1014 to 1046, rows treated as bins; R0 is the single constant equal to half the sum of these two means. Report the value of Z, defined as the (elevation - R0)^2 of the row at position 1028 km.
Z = 0.011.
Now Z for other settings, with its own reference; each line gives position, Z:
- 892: 0.002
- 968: 0.010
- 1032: 0.001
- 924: 0.000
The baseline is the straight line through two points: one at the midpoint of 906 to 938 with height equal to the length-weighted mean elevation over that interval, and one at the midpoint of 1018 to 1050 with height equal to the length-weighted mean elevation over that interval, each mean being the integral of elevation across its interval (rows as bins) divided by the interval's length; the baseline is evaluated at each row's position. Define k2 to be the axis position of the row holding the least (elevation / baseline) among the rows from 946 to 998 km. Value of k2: 984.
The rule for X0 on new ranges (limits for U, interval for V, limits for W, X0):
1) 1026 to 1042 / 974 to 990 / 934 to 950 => 0.0705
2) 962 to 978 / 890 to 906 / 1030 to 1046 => 0.0613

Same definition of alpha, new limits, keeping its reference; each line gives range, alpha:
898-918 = 908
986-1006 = 996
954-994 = 984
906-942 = 928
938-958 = 944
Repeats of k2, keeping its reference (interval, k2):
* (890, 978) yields 976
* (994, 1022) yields 996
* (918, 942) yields 928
